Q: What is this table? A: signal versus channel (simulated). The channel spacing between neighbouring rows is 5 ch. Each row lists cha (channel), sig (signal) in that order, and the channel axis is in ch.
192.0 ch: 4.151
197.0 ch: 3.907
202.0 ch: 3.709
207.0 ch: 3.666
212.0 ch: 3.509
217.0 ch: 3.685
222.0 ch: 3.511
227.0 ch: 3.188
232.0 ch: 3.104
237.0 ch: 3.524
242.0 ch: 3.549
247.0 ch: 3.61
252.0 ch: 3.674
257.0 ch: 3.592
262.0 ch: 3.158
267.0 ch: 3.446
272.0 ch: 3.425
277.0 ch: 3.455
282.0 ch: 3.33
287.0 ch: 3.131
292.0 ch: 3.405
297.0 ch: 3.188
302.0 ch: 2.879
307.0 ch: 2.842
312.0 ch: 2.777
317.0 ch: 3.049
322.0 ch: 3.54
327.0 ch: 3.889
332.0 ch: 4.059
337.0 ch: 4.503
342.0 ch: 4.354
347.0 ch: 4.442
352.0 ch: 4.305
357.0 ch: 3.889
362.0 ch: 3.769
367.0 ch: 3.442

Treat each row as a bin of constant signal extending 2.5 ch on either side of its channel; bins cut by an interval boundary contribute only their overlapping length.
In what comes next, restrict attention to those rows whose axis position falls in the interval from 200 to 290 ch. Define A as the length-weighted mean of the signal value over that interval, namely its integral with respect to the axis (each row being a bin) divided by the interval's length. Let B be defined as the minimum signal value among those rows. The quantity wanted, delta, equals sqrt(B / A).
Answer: 0.947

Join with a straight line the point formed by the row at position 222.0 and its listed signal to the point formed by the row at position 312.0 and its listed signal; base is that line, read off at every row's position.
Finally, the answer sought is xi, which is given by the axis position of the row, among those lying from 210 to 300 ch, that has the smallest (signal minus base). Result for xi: 232.0 ch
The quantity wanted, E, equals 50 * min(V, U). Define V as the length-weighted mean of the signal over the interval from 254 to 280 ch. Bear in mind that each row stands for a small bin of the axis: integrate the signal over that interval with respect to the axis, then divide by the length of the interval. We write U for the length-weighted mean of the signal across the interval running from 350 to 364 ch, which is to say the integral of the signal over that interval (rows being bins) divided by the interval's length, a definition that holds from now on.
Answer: 171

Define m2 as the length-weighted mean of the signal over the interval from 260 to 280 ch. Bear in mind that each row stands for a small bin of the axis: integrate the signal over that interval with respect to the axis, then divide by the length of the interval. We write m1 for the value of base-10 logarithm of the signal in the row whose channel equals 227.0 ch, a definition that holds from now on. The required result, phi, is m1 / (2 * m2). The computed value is 0.075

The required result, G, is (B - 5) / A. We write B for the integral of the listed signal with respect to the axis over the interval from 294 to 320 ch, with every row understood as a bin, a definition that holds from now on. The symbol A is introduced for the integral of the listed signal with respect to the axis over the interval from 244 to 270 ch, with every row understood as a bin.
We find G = 0.79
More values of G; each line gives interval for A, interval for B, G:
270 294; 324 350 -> 1.31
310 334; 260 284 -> 0.91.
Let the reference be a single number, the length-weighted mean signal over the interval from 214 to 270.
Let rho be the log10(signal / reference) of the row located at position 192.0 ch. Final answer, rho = 0.079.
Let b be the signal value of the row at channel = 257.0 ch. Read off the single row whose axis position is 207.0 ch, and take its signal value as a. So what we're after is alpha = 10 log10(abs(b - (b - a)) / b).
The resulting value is 0.09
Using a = 3.666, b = 3.592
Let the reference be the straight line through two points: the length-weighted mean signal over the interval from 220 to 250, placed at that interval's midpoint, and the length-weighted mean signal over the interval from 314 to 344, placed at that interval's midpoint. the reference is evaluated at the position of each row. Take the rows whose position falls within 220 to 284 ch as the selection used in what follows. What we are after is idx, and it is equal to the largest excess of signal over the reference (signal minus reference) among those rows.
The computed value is 0.2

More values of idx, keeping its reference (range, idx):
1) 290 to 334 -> 0.2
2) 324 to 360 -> 0.6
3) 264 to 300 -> -0.1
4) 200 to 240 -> 0.5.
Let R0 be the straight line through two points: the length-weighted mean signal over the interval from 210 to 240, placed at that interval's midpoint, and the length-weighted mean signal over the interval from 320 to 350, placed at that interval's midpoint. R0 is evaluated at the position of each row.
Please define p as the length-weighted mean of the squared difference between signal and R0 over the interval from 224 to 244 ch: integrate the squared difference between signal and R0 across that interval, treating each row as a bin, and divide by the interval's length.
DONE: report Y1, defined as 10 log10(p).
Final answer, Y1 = -13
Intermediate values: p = 0.05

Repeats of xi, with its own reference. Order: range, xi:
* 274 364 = 312.0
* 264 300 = 287.0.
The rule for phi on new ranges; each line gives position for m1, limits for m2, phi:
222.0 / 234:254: 0.076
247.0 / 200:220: 0.077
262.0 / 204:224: 0.069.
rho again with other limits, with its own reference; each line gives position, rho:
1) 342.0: 0.100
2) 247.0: 0.019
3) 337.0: 0.115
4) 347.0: 0.109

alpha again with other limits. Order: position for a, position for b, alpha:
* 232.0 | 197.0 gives -1.00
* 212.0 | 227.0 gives 0.42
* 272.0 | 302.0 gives 0.75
